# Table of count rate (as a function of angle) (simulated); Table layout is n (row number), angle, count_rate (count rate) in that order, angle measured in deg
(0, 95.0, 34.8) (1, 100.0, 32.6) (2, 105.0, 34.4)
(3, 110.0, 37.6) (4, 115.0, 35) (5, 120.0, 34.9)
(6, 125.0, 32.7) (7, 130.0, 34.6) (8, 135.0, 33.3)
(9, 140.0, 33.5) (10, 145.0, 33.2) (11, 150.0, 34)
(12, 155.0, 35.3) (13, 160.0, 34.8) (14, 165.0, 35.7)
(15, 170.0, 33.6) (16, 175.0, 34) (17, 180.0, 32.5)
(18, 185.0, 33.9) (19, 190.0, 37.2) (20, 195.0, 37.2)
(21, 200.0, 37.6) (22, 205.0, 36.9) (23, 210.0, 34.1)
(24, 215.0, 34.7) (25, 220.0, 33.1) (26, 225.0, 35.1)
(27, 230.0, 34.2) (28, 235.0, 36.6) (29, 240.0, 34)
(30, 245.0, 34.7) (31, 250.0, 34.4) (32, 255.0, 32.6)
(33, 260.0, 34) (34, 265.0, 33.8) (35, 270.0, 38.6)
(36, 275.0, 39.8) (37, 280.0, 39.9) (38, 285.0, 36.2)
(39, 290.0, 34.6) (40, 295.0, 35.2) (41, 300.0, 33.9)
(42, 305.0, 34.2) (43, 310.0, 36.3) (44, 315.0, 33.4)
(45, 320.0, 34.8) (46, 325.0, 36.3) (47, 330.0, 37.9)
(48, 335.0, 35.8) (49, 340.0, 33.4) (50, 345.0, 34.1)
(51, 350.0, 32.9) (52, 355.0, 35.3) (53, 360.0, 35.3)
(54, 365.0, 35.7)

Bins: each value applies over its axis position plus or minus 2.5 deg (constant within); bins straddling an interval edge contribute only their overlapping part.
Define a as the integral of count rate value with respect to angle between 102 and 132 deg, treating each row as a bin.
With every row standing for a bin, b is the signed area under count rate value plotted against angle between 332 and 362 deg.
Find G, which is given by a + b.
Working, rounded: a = 1045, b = 1035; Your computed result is 2080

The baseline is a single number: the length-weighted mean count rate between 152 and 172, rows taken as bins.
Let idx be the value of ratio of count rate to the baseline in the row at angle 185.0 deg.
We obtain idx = 0.97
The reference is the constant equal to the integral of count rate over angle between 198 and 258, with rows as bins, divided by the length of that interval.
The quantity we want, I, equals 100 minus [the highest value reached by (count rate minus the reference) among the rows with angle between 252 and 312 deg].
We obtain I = 94.9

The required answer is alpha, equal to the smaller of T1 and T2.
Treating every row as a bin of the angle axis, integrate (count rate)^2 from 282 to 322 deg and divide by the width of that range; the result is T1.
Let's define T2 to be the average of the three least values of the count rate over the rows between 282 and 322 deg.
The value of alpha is 33.8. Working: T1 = 1218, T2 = 33.83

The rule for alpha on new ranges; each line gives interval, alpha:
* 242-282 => 33.5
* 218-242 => 33.8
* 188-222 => 34.0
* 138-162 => 33.6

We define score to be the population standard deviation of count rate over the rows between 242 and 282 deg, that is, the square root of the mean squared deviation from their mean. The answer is 2.8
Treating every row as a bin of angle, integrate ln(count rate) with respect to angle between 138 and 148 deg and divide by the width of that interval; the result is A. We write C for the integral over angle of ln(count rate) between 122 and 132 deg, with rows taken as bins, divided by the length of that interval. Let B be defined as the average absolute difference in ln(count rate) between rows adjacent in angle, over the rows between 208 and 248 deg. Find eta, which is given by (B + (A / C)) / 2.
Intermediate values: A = 3.51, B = 0.044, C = 3.516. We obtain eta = 0.521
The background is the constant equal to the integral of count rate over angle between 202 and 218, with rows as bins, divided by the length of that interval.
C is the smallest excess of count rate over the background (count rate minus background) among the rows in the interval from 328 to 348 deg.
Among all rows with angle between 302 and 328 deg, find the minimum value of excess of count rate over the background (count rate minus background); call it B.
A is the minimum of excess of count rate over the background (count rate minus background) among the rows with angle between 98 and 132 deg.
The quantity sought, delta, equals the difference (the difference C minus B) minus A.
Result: 2.64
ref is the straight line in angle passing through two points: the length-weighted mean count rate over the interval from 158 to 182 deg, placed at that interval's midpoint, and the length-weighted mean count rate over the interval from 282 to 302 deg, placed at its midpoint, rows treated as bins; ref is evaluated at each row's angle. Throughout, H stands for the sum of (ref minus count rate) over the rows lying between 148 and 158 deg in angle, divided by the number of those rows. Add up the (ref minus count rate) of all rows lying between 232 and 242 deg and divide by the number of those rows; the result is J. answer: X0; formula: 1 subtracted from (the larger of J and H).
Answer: -1.6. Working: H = -0.7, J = -0.6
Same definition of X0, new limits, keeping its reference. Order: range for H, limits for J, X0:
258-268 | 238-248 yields 0.0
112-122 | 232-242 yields -1.6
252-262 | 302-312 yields 0.5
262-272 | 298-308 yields 0.2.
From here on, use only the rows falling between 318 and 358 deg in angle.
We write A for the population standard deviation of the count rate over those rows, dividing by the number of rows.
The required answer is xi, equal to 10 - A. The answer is 8.47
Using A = 1.5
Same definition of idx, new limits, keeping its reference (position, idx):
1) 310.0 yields 1.04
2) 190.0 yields 1.07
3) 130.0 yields 0.99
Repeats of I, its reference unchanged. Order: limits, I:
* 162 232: 97.2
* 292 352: 96.9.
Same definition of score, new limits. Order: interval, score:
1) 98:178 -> 1.2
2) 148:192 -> 1.3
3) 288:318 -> 0.9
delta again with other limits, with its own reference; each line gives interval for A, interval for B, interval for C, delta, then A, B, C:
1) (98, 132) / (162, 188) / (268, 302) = 4.04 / -2.64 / -2.7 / -1.3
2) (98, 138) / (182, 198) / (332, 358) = 1.64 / -2.64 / -1.3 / -2.3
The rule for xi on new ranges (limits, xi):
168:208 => 8.08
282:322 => 9.03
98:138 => 8.49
